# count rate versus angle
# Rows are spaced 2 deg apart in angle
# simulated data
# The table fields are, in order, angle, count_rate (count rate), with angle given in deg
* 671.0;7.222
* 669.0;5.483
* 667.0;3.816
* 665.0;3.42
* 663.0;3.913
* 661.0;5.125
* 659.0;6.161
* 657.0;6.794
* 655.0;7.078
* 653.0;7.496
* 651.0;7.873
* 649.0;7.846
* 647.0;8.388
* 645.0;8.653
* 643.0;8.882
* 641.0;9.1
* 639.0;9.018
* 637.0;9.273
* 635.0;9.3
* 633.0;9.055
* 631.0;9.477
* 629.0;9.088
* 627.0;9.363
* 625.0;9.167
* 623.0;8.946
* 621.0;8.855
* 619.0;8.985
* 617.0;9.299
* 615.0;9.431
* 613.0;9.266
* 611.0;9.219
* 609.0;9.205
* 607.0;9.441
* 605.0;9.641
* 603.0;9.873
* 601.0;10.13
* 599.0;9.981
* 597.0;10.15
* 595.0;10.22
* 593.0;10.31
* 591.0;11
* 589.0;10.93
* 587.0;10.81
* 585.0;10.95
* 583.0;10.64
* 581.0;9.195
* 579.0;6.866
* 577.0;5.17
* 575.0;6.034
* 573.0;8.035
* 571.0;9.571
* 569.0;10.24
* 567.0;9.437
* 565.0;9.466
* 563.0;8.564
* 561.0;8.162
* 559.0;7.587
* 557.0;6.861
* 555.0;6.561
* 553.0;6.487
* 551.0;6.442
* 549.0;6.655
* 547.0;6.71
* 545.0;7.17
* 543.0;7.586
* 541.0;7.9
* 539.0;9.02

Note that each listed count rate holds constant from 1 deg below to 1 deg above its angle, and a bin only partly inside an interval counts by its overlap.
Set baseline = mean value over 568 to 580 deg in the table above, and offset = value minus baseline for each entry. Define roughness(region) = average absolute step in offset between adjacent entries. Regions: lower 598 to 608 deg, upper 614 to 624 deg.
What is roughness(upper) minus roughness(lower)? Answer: -0.043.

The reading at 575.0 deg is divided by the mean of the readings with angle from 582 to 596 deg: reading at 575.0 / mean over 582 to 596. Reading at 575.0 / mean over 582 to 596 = 0.56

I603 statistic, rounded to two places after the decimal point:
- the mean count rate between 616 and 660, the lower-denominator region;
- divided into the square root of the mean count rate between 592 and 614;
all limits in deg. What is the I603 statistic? 0.37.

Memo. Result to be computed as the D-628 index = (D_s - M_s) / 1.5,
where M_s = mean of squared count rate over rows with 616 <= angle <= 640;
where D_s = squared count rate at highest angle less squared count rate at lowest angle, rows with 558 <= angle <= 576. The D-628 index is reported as -70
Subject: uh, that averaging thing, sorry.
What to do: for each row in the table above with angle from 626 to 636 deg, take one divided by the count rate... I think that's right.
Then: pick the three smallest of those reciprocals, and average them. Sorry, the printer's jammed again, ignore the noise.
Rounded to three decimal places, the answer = 0.107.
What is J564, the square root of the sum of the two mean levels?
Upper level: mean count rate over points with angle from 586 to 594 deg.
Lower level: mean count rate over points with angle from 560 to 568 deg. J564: 4.44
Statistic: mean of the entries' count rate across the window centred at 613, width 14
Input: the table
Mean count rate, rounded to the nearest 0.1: 9.3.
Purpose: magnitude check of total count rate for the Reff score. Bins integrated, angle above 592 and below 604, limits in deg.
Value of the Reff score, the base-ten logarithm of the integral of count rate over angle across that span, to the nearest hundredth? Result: 2.08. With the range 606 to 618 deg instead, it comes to 2.05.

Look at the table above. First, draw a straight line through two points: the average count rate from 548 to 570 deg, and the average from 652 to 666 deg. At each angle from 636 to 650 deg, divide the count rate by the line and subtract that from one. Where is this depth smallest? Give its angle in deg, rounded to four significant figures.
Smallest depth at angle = 637.0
